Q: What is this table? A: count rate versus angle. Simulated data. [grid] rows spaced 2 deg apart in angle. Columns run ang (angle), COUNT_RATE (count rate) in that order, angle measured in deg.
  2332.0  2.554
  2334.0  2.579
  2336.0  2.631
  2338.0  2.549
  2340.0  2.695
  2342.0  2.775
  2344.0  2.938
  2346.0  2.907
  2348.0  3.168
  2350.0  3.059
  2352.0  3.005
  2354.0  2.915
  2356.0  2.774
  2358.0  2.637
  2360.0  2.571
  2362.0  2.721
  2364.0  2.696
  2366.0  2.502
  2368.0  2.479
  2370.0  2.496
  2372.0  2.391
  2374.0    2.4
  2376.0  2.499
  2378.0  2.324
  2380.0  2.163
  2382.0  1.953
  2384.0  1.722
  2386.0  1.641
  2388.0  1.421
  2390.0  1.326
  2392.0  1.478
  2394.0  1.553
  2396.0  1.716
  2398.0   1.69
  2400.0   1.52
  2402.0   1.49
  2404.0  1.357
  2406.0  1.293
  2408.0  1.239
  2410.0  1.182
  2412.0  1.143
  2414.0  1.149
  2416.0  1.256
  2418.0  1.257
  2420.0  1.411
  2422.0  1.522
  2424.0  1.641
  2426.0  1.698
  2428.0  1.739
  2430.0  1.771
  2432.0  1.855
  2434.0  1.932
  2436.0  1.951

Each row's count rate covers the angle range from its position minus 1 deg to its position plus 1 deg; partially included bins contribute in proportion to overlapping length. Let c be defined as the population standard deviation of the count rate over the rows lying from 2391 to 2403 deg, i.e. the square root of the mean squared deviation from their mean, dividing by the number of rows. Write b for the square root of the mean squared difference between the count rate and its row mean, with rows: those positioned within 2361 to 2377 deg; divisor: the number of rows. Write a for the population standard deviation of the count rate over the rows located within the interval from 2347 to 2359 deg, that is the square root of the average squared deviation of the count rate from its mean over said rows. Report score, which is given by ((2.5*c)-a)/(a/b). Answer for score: 0.037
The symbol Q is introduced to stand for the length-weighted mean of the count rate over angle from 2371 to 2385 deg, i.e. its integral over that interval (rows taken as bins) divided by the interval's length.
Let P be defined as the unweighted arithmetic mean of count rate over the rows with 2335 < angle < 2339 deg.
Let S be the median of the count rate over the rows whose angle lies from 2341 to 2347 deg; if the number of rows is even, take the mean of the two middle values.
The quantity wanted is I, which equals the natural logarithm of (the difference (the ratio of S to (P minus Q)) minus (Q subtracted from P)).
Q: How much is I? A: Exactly 2.0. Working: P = 2.59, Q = 2.21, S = 2.9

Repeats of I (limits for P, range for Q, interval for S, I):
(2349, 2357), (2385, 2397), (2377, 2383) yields -2.2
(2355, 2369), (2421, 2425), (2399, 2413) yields -1.6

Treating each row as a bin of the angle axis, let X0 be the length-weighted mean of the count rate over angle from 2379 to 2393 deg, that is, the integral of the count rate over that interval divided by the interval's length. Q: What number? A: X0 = 1.67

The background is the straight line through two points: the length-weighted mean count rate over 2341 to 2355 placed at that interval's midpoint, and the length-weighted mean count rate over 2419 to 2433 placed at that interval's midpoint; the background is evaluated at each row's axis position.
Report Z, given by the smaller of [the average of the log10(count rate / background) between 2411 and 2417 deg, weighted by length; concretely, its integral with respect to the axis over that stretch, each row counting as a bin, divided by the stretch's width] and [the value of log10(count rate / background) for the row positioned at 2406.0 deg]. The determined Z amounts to -0.198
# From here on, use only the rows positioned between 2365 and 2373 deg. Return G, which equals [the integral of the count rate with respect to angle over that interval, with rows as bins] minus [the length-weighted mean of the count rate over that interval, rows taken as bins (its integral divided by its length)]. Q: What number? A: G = 17.3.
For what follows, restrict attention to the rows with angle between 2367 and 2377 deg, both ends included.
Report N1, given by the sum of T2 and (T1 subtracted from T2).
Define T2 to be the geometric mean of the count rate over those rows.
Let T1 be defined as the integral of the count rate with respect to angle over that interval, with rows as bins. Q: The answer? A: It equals -19.6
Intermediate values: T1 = 25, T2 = 2.5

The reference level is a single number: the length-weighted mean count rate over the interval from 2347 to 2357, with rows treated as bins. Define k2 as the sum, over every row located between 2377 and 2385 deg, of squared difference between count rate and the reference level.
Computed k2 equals 4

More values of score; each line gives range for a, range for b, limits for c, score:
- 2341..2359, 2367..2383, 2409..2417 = -0.047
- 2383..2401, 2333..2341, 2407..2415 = -0.015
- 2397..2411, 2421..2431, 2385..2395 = 0.055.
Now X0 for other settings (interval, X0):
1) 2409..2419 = 1.20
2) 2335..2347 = 2.75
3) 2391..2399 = 1.61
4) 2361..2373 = 2.55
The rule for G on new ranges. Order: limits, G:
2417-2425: 10.2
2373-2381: 16.4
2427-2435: 12.8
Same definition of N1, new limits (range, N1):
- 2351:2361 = -22.3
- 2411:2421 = -10.0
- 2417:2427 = -12.1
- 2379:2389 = -14.3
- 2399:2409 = -11.0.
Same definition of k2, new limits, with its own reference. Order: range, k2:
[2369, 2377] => 1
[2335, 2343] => 0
